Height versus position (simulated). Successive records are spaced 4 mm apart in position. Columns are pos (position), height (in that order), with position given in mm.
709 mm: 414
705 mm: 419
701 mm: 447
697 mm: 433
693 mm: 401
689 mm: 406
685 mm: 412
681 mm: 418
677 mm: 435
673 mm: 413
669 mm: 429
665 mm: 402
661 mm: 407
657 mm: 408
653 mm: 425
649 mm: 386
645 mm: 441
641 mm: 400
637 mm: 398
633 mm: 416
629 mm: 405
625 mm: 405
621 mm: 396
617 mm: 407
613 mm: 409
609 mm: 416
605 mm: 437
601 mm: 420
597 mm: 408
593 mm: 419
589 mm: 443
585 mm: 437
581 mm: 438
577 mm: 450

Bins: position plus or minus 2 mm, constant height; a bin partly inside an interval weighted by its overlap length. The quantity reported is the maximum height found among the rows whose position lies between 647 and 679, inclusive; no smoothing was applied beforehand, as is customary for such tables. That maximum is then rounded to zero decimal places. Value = 435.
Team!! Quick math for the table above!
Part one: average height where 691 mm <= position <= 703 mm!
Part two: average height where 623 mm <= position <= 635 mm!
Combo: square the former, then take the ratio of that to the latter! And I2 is 446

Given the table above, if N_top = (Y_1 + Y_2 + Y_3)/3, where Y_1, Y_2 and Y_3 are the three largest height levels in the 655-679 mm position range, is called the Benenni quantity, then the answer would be 426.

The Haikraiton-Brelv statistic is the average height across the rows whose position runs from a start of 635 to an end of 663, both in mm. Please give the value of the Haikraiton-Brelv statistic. 409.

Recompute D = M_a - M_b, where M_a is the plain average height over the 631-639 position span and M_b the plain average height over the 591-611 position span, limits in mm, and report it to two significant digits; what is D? -13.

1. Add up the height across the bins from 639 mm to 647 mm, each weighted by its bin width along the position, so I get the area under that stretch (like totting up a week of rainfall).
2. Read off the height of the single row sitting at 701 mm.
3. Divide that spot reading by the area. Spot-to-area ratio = 0.133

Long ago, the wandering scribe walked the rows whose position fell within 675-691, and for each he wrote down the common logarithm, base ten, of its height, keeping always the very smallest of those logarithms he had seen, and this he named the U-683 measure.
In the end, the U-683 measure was 2.61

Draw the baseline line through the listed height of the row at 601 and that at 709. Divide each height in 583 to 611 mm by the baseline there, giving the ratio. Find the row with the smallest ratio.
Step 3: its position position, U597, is 597 mm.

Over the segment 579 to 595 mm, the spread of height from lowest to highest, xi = 24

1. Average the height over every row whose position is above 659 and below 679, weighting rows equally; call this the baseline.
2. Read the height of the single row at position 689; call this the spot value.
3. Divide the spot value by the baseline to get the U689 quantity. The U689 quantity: 0.97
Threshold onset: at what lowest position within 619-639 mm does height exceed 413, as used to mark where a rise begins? 633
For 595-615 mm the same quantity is 601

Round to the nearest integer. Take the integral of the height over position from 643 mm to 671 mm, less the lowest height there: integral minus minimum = 11206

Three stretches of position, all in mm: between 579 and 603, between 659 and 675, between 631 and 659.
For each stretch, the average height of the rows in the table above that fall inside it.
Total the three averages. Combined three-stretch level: 1251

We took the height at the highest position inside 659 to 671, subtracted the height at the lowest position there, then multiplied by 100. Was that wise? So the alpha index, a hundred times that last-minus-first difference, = 2200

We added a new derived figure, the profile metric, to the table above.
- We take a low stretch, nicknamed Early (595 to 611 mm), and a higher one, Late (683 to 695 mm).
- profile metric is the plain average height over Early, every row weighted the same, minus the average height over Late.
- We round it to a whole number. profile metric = 14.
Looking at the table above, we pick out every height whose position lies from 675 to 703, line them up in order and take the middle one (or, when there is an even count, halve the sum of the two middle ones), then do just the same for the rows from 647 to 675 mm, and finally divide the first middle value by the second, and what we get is 1.02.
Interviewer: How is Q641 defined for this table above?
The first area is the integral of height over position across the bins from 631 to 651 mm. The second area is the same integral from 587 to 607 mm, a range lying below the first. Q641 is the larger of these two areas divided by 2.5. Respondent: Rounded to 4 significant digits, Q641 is 3403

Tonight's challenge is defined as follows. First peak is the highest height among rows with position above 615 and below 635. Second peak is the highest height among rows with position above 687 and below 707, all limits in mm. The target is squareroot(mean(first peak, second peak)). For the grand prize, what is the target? 20.77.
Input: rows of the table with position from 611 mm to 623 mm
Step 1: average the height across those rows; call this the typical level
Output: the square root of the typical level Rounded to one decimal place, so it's 20.1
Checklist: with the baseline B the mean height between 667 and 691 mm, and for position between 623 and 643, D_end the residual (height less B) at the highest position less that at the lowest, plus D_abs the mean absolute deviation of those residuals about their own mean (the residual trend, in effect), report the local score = 0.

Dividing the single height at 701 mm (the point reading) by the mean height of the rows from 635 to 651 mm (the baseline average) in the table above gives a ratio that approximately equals 1.10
